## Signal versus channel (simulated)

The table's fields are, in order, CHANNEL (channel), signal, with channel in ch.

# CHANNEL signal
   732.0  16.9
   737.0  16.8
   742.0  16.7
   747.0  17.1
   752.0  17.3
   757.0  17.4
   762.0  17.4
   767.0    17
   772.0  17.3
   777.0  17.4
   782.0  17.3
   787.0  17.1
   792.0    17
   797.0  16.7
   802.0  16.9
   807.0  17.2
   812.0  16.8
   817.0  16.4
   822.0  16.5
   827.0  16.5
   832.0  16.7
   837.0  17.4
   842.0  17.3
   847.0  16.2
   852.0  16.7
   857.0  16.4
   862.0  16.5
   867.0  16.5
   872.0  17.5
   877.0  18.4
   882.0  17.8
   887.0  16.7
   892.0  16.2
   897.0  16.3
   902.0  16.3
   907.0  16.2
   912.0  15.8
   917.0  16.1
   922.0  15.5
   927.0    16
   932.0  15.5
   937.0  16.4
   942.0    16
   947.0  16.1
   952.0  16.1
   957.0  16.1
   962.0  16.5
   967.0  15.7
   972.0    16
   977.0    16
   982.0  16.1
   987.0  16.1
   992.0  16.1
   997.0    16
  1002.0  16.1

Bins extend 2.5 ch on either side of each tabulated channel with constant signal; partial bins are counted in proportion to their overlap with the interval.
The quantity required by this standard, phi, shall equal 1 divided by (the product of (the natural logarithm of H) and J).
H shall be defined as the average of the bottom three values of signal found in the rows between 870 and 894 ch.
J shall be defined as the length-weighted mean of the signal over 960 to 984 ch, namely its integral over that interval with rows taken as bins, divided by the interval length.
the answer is 0.0221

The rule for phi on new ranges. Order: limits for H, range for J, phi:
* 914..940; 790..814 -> 0.0215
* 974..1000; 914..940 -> 0.0227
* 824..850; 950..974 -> 0.0222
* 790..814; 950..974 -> 0.0220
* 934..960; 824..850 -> 0.0214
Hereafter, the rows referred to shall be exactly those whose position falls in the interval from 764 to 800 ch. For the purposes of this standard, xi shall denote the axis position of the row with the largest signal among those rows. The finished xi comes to 777.0 ch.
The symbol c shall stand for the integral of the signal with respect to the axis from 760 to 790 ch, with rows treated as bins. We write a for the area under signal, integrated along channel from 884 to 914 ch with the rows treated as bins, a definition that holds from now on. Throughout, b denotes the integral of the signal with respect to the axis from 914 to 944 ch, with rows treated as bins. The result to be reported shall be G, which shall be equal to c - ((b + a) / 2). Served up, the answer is 34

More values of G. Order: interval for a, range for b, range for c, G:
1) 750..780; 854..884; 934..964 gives -31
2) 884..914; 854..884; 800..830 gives 0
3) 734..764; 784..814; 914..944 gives -34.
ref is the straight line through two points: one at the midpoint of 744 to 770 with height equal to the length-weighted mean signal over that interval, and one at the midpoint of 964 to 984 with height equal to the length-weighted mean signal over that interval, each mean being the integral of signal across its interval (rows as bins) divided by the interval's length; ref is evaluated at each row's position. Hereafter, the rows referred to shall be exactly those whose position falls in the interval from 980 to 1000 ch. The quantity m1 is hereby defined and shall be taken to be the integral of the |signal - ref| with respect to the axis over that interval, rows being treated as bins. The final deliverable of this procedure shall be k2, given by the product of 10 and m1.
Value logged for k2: 42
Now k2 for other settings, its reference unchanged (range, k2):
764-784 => 41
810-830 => 63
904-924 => 78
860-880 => 157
